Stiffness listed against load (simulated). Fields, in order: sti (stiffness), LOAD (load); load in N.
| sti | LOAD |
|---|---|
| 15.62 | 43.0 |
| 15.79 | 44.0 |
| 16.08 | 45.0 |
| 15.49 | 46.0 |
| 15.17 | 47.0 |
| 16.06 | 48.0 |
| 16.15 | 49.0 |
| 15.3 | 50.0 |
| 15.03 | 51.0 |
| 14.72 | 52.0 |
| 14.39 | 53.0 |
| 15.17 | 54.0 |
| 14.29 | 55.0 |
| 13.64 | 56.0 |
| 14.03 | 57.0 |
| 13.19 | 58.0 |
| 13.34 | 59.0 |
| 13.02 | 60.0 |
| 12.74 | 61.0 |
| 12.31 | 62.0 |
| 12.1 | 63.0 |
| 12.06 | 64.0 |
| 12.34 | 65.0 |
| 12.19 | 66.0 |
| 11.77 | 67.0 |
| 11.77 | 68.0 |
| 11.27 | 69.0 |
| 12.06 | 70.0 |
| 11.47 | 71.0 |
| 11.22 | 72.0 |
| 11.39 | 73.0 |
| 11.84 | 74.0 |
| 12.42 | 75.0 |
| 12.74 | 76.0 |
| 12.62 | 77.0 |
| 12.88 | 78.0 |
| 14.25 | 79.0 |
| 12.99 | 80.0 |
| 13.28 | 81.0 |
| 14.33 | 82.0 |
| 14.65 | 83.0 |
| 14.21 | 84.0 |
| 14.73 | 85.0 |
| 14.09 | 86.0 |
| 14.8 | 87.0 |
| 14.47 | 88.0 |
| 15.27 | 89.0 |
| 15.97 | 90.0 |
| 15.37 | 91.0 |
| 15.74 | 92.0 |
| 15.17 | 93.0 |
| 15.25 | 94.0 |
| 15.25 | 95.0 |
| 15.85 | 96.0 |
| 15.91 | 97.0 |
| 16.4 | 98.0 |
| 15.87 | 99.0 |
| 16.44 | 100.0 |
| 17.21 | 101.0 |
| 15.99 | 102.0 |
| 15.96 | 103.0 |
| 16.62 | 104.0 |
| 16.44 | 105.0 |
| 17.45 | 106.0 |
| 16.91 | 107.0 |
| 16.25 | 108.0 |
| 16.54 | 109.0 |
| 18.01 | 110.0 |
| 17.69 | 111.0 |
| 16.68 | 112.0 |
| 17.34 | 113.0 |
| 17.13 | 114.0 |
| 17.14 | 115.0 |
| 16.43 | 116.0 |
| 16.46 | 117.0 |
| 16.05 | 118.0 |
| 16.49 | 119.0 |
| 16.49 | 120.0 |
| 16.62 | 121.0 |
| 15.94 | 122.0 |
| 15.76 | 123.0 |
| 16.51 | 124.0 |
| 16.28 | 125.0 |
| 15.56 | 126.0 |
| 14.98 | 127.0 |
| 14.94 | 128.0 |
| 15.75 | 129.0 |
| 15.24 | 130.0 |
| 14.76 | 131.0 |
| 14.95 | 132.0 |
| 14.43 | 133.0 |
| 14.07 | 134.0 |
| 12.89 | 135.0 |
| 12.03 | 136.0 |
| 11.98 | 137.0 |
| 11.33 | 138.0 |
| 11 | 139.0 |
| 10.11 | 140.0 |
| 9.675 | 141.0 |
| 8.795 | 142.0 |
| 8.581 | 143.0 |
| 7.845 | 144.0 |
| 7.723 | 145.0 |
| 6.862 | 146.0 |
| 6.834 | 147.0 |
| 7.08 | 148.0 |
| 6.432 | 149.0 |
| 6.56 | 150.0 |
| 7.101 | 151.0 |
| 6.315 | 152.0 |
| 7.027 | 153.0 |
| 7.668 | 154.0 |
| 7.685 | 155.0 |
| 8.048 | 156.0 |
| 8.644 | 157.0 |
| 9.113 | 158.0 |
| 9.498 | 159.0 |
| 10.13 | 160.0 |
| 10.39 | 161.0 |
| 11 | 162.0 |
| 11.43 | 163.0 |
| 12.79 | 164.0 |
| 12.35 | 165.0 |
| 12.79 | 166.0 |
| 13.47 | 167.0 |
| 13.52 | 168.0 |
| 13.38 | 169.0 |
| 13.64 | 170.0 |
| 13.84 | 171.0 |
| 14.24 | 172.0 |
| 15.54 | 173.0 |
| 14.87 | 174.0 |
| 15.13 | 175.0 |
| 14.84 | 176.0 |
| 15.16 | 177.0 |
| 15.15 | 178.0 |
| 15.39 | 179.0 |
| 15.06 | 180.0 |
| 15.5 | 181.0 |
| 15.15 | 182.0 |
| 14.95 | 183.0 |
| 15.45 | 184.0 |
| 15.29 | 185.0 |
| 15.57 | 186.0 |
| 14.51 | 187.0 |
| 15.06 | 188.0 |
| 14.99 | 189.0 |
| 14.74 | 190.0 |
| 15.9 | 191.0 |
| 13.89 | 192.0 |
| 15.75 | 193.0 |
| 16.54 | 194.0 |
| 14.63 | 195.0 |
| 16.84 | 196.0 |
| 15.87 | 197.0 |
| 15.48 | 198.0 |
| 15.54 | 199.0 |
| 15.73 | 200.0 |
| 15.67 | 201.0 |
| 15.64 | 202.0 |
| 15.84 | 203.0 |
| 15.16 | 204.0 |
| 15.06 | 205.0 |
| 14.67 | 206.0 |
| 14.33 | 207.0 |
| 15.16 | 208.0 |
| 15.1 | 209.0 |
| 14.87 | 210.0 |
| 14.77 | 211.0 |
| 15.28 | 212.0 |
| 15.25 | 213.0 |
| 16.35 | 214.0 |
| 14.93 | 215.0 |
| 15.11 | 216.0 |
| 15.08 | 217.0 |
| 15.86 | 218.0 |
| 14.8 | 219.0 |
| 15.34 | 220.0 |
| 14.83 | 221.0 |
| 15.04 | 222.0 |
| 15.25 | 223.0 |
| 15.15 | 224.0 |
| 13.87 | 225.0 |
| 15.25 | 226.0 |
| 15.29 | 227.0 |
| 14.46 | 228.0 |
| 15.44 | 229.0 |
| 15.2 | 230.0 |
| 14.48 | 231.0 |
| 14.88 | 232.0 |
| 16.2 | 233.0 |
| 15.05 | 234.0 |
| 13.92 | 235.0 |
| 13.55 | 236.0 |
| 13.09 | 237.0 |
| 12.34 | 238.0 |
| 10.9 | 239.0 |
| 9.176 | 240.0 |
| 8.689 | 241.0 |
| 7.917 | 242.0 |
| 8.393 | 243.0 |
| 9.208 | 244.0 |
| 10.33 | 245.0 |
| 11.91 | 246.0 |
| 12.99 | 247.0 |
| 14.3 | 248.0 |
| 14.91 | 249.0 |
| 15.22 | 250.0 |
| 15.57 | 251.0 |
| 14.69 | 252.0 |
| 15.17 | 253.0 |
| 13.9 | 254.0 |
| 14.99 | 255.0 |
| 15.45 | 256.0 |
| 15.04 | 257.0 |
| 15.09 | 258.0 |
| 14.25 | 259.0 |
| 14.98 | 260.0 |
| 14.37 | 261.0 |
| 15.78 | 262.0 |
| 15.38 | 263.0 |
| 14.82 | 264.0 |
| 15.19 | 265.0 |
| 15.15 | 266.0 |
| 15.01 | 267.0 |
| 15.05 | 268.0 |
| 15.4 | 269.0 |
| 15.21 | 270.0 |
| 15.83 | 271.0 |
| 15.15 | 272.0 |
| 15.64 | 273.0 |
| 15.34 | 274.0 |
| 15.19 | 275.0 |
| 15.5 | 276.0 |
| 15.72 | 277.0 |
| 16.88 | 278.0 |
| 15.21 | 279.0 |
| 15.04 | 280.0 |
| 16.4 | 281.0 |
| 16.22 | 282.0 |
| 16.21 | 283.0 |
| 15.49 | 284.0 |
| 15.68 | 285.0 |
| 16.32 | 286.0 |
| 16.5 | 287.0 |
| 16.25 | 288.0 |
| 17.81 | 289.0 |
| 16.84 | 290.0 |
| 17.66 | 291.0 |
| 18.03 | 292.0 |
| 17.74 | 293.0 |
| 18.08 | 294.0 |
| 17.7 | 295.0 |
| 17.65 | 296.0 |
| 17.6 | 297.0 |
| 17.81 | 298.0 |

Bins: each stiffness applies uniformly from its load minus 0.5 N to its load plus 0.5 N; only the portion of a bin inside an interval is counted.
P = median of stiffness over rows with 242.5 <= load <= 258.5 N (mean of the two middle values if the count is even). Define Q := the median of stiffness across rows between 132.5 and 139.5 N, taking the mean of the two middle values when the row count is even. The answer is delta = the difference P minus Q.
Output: 2.8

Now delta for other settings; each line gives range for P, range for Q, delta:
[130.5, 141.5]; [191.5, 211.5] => -3.3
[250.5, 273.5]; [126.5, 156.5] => 5.9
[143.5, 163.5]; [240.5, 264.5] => -7.1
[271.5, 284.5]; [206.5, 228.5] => 0.4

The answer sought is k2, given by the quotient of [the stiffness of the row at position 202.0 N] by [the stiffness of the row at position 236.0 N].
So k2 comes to 1.15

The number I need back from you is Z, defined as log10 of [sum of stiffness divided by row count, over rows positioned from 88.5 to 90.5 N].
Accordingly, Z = 1.194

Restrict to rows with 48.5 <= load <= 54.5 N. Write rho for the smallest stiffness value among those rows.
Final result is 14.39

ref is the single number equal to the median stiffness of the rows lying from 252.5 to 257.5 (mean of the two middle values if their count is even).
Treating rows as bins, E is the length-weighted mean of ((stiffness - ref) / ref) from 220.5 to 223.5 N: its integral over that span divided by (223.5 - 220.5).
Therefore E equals 0.00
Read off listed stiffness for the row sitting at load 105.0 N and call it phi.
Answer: 16.44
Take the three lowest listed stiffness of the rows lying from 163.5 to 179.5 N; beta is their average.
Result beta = 12.6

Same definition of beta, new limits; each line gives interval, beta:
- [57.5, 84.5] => 11.3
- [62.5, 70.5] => 11.6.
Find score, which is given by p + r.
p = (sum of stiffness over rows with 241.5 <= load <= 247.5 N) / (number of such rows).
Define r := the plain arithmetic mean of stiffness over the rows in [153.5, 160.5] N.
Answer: 18.8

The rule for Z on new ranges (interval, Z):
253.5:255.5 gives 1.160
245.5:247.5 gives 1.095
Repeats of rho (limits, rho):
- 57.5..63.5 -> 12.1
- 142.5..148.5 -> 6.834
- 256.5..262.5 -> 14.25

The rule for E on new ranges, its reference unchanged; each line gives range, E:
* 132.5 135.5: -0.08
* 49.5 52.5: 0.00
